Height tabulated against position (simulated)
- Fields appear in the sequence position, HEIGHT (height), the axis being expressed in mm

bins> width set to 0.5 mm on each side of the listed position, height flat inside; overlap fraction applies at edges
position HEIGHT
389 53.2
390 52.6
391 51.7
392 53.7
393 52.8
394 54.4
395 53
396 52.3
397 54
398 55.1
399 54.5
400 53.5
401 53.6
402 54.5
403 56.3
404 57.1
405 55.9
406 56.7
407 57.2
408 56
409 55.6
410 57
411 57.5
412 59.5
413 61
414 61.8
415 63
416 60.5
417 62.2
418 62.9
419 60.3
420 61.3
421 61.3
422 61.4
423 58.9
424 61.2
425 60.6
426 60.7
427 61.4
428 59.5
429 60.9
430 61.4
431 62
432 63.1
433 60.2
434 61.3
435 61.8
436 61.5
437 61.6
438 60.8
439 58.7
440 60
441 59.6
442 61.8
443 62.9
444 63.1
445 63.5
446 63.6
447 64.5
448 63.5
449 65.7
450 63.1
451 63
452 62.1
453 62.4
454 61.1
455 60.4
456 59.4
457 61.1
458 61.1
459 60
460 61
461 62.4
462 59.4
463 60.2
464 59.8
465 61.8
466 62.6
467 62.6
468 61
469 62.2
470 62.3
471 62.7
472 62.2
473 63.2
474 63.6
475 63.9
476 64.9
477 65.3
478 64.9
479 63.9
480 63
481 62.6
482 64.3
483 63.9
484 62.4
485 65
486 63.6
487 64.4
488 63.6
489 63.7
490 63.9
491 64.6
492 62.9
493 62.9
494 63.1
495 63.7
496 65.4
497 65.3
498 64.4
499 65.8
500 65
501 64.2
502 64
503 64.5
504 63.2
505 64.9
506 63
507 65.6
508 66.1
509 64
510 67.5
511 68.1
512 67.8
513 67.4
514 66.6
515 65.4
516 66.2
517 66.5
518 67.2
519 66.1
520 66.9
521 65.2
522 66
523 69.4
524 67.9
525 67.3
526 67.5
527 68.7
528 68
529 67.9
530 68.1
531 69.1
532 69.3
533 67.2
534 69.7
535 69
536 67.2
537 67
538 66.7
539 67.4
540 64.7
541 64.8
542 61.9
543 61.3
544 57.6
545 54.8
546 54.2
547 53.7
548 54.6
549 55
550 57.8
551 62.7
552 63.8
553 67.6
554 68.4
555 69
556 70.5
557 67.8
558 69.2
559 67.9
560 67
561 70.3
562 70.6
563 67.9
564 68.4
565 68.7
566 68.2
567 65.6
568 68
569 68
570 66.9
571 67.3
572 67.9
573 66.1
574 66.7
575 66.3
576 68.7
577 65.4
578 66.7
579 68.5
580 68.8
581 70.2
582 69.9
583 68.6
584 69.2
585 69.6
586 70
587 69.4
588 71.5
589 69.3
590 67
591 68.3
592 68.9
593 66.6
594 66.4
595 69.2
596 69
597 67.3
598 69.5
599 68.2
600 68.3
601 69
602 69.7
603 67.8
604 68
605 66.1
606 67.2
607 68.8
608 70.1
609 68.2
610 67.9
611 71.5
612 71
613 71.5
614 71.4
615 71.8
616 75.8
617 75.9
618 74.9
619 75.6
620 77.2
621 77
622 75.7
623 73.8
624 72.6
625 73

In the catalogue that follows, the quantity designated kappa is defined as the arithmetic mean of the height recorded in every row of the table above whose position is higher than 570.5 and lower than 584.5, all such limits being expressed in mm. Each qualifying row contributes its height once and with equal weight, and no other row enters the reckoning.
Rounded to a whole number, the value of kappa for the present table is 68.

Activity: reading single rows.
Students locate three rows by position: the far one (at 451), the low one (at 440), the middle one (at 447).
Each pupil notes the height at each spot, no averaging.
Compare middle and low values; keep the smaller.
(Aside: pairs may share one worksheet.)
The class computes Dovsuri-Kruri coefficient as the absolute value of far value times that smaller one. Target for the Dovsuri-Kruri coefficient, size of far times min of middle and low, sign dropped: 3780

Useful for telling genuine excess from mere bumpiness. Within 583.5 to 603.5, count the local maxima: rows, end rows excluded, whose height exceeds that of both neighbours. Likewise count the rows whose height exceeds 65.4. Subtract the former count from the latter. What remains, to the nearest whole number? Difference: 14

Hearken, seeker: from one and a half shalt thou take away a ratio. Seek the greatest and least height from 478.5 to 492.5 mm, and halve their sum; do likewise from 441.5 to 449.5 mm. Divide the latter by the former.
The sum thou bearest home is 0.499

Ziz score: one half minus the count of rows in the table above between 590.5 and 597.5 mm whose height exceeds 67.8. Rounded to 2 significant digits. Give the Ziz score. -3.5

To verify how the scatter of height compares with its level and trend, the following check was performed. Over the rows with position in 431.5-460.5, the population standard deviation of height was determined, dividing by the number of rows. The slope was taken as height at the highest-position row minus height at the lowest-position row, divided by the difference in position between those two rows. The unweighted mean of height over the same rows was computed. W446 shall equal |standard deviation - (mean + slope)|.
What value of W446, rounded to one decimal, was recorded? 60.1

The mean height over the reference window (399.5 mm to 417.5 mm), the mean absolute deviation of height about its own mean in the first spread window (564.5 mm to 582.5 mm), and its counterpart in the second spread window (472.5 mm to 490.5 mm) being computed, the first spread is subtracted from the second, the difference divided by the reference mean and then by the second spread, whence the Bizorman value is -0.015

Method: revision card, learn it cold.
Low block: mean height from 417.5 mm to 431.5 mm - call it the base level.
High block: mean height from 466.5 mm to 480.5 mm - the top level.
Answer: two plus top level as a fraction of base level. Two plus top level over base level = 3.04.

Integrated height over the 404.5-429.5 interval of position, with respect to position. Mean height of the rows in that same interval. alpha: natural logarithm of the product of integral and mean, 11.4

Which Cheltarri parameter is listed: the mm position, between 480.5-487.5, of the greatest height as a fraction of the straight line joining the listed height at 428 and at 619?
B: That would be 485 mm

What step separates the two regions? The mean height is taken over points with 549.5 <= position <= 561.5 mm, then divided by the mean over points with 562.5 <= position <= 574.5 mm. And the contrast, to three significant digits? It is 0.990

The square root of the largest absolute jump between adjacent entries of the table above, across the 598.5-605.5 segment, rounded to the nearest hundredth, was 1.38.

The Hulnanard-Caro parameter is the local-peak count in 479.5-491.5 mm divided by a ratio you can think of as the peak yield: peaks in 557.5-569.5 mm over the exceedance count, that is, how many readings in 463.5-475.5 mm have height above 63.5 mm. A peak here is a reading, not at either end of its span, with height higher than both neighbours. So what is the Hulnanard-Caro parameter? 3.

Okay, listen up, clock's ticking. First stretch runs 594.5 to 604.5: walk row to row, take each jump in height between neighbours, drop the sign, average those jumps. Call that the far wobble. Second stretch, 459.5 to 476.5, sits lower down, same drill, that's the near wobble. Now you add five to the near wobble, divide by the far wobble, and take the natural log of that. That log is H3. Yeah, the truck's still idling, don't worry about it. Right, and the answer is 1.8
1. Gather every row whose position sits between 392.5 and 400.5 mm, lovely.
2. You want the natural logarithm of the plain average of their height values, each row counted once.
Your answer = 3.98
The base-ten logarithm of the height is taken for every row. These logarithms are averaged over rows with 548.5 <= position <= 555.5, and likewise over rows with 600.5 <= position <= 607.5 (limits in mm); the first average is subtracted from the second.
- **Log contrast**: 0.032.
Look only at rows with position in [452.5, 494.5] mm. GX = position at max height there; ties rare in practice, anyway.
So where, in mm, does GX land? 477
